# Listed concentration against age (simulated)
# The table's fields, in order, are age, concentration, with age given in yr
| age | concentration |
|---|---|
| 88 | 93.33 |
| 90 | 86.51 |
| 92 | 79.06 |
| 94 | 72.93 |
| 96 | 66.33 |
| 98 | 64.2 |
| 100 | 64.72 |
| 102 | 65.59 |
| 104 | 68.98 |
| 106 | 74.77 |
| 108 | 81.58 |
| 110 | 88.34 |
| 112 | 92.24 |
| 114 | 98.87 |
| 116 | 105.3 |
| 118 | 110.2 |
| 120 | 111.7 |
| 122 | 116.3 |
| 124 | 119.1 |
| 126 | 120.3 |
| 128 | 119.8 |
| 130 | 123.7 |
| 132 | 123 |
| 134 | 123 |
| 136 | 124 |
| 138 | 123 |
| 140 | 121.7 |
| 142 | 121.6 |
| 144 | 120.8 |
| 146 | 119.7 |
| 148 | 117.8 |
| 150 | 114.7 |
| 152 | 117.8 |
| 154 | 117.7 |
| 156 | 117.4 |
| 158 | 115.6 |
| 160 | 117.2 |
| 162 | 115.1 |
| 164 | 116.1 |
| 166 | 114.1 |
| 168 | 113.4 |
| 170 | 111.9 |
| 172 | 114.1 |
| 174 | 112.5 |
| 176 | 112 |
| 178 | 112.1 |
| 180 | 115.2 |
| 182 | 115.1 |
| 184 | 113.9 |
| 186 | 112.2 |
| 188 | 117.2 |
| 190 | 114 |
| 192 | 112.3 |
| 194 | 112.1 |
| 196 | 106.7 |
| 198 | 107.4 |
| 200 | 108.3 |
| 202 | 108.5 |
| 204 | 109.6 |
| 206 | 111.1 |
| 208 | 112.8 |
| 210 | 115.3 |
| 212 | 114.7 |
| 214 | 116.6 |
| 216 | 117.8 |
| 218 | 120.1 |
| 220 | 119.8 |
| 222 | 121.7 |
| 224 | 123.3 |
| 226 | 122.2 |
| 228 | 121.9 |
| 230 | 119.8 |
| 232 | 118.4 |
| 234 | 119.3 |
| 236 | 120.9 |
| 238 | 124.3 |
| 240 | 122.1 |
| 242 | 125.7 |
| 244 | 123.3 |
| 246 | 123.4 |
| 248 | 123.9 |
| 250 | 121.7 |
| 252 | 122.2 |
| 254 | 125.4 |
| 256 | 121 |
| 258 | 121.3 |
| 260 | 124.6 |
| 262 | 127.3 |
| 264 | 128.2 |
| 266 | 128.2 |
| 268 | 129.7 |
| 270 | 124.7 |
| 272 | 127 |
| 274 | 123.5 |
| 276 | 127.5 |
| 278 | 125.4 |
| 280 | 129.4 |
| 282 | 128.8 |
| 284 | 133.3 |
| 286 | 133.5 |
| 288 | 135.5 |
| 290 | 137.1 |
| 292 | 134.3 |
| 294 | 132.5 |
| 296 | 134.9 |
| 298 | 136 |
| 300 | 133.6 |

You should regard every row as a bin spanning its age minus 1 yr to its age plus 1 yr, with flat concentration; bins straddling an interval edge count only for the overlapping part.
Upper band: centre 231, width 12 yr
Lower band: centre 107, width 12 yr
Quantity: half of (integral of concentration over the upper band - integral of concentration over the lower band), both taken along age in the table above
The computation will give 251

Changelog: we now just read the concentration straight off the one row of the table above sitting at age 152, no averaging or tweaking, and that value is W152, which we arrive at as 117.8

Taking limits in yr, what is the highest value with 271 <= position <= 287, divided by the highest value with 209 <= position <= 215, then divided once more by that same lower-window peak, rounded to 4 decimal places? 0.0098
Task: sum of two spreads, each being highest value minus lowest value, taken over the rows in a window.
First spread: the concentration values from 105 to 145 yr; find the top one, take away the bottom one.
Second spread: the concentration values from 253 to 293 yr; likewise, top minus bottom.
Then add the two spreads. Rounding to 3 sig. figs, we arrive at 65.3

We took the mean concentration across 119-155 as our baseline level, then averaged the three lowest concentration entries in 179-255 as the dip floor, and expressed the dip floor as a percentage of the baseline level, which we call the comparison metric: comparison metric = 90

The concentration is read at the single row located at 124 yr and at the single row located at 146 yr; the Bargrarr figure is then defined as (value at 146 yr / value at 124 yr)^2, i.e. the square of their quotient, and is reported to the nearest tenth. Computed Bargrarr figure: 1.0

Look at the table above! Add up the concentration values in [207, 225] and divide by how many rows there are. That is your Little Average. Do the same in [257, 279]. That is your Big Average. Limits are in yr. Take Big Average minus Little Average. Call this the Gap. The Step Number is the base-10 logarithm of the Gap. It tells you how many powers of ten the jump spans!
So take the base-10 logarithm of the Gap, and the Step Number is 0.91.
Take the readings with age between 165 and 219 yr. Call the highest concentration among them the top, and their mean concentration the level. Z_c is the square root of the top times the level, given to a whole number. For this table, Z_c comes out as 116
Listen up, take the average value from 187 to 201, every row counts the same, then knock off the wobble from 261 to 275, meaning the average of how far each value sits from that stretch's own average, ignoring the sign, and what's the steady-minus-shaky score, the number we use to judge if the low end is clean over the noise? 110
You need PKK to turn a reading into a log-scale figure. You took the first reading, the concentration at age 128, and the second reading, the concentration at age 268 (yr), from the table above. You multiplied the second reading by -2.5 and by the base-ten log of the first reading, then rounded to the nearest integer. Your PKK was -674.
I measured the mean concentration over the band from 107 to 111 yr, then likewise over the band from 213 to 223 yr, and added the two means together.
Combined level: 204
